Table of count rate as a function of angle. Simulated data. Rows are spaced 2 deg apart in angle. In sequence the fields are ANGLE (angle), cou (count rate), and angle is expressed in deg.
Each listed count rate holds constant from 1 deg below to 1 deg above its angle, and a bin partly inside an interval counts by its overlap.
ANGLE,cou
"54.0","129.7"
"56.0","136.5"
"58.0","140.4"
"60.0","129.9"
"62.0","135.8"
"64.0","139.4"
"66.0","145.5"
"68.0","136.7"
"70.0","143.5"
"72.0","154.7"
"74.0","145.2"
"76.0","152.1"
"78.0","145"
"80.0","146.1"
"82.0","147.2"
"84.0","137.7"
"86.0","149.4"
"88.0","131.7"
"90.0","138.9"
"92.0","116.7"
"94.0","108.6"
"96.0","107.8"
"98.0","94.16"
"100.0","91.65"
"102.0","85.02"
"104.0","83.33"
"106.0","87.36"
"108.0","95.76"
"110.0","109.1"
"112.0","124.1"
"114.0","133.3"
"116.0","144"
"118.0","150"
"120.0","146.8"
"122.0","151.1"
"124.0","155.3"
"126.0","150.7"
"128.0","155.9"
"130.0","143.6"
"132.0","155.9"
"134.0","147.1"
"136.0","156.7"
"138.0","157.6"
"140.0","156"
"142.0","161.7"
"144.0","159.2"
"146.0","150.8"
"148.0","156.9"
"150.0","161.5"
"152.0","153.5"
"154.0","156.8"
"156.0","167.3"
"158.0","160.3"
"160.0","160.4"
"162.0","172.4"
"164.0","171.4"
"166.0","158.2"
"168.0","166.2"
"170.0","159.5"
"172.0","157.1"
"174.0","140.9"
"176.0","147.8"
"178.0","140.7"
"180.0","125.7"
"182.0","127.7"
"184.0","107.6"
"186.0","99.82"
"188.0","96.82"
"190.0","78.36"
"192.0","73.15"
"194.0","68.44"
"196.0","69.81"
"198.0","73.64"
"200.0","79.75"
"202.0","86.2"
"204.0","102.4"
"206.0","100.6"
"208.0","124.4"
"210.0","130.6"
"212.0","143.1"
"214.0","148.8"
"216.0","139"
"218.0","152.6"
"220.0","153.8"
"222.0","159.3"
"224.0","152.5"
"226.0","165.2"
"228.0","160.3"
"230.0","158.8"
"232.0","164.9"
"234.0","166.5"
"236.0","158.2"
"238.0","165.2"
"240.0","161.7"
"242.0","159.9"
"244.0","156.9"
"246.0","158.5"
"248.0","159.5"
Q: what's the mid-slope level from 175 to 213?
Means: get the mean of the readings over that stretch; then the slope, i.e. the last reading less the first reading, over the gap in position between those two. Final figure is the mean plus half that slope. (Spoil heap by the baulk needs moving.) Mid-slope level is 104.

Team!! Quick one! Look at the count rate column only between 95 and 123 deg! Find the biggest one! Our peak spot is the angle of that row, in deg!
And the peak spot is 122.0 deg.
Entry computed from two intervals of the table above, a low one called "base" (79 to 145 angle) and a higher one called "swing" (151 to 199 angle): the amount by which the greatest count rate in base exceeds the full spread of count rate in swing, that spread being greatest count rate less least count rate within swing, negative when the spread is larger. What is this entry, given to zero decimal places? 58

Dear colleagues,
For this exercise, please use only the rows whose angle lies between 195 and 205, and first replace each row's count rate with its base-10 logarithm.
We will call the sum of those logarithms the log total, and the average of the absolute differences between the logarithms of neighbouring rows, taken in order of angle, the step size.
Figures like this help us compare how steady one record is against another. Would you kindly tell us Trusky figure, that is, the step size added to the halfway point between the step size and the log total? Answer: 4.84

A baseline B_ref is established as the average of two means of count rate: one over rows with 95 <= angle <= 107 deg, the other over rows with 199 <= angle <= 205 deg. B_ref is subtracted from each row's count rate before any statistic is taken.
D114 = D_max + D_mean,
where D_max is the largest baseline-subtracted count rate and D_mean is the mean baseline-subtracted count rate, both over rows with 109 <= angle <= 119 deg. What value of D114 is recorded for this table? 101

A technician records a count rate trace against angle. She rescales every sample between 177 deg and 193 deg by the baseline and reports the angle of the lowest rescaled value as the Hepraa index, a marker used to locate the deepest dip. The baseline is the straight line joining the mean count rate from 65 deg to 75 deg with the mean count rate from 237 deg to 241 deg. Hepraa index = 192.0 deg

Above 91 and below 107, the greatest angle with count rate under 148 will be 106.0 deg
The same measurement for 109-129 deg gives 120.0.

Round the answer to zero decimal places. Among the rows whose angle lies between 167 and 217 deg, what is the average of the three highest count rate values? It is 161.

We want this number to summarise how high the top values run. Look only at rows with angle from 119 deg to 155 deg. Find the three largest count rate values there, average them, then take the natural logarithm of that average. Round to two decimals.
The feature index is 5.08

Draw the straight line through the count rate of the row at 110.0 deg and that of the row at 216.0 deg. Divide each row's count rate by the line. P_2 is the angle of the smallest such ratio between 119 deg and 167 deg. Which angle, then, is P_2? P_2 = 130.0 deg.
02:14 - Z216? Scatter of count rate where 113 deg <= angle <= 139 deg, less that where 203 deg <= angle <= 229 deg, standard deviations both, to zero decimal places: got -14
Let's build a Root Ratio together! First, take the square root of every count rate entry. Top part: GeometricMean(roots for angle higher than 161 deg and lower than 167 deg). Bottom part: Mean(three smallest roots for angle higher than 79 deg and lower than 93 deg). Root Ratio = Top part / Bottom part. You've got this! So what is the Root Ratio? 1.14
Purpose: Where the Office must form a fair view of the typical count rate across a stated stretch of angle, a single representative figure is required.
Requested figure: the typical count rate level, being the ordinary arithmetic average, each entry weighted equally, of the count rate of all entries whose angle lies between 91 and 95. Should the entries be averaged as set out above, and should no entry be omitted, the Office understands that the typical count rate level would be 113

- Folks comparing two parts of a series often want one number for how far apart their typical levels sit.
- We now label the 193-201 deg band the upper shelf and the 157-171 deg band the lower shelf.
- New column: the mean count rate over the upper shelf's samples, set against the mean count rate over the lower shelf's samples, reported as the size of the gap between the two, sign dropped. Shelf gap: 91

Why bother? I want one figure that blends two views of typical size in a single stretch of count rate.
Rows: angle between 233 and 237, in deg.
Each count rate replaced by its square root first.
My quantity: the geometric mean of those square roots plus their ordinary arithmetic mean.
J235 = 25.5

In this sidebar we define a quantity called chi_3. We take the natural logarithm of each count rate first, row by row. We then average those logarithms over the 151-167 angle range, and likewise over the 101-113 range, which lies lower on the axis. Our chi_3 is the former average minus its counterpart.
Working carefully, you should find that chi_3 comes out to 0.52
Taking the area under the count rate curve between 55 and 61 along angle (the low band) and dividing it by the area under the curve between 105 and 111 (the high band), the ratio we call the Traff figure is 1.4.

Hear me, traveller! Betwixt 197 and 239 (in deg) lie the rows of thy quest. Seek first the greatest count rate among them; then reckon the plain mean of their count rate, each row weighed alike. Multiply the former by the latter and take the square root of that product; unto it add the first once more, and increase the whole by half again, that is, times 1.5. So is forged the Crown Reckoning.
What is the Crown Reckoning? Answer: 477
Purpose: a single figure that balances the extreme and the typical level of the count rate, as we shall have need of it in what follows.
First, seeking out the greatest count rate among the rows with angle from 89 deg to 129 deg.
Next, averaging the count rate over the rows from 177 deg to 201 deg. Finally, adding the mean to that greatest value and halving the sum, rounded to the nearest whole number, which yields 126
